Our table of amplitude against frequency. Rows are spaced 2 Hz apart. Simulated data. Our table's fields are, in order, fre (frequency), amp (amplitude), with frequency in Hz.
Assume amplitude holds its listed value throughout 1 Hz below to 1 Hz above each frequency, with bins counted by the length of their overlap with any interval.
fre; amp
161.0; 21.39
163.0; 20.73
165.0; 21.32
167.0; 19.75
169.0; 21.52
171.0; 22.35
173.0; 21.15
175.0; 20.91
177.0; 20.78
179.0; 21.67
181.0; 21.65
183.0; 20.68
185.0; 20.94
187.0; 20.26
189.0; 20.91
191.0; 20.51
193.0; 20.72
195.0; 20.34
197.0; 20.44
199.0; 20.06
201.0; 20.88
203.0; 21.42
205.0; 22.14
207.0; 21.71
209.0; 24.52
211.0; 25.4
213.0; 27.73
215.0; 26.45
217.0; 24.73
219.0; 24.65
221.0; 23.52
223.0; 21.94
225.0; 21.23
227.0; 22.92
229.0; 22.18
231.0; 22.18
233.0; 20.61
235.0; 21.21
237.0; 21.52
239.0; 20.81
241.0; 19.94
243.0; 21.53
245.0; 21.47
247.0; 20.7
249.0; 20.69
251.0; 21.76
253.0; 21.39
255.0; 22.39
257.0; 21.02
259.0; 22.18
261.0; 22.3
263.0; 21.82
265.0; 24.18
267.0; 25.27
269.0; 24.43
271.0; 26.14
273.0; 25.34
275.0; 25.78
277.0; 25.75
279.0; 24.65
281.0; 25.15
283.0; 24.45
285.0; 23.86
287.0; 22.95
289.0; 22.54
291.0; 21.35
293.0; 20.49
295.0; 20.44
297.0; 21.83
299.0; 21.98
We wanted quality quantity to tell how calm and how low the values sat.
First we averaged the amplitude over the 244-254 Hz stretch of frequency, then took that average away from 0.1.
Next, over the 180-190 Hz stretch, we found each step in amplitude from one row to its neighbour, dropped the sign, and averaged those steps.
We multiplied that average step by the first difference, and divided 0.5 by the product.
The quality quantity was -0.0370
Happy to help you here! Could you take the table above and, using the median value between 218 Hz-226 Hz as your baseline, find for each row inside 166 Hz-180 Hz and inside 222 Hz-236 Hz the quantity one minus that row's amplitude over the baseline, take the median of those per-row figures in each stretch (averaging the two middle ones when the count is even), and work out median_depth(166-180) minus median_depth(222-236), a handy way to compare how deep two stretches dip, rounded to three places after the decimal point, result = 0.035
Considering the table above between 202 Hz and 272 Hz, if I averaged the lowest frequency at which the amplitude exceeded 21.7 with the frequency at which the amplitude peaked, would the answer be 209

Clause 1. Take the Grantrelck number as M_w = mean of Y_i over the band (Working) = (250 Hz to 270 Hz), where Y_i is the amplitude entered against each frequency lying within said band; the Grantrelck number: 22.7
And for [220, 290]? 22.7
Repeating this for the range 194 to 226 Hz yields 22.9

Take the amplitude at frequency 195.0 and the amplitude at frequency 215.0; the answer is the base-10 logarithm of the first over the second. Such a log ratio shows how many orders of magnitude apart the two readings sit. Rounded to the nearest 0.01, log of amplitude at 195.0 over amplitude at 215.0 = -0.11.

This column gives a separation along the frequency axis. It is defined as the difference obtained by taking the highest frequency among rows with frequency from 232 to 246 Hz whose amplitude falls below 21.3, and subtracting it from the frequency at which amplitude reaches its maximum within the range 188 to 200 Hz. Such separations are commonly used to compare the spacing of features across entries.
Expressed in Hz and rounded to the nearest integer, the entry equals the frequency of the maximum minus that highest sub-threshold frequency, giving -52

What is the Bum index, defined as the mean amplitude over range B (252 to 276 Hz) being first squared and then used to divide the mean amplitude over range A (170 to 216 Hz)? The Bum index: 0.0396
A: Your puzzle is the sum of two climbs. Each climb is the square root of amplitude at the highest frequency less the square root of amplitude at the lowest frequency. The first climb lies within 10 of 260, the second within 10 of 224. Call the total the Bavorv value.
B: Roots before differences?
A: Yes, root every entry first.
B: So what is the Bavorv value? -0.33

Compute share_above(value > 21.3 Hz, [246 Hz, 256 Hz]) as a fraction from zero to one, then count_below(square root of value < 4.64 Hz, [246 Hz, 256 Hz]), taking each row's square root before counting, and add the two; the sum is 3.6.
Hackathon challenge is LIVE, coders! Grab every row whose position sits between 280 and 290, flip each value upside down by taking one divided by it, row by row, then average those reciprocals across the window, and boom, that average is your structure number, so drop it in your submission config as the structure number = 0.0421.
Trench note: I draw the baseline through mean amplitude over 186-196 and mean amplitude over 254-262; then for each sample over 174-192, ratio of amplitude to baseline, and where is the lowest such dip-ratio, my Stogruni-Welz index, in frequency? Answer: 187.0 Hz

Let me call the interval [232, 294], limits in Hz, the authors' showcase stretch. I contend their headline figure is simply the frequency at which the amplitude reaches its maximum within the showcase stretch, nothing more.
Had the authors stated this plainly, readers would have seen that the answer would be 271.0 Hz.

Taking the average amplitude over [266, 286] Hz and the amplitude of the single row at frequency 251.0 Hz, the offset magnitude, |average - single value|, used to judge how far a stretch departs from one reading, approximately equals 3.3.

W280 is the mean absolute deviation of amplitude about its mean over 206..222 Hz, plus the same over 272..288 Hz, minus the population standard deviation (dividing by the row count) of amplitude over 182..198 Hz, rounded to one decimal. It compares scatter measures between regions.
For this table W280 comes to 1.8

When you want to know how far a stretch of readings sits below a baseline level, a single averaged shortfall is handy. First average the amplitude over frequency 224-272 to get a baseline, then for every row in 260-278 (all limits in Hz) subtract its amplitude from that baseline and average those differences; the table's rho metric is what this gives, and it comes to -2.5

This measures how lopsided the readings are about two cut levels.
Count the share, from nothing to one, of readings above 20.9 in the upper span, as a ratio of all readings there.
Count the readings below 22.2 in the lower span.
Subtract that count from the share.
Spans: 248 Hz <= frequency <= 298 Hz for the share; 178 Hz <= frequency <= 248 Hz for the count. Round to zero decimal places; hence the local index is -26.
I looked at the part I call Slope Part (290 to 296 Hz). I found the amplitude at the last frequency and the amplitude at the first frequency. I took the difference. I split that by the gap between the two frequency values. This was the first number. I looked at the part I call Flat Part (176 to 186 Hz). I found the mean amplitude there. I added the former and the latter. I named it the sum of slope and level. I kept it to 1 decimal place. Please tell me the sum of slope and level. 20.9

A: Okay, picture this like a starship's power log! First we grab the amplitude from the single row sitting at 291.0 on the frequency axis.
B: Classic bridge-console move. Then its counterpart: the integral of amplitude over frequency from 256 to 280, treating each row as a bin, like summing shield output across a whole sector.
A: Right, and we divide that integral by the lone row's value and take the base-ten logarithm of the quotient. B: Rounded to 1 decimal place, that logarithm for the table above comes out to 1.4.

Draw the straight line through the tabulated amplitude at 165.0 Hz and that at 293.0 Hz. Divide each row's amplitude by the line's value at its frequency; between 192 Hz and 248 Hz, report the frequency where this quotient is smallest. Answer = 199.0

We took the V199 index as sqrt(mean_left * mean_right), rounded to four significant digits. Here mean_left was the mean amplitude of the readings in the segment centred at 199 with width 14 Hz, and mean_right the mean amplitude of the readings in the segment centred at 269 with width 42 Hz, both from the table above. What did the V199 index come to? 22.15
